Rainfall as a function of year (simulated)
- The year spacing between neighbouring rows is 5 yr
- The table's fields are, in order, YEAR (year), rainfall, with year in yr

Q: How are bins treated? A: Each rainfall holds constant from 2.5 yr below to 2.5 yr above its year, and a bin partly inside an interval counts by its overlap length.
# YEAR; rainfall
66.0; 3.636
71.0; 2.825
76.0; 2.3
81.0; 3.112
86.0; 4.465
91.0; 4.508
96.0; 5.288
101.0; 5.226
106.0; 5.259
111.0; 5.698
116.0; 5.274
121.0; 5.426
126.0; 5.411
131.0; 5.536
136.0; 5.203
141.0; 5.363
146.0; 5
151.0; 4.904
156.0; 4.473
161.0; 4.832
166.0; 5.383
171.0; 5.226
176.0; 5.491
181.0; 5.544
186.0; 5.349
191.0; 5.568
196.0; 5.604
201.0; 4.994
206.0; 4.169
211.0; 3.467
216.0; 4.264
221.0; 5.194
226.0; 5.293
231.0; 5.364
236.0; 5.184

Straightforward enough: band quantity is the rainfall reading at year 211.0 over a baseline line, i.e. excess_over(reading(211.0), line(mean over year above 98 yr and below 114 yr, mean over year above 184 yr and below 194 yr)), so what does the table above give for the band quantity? -2.0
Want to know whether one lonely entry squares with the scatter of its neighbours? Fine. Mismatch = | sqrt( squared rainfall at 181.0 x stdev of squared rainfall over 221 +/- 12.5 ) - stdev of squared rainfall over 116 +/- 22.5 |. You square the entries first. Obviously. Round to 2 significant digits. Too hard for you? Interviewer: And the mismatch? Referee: 13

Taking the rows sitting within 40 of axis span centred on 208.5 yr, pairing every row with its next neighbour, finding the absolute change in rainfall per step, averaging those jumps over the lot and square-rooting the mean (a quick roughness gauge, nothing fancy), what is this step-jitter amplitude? 0.76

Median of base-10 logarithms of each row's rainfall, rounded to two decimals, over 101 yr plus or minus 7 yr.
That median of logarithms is 0.72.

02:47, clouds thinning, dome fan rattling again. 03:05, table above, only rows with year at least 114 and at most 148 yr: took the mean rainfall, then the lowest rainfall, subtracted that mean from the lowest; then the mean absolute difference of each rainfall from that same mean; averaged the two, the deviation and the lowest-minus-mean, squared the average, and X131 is 0.01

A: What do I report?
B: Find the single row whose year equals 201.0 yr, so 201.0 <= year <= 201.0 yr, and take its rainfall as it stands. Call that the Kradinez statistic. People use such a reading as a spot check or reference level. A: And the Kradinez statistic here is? 4.994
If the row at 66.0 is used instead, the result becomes 3.636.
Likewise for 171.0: 5.226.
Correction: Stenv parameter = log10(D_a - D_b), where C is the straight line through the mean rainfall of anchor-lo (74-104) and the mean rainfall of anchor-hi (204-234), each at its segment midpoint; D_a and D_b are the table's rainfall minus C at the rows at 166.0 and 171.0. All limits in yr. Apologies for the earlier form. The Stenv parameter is -0.76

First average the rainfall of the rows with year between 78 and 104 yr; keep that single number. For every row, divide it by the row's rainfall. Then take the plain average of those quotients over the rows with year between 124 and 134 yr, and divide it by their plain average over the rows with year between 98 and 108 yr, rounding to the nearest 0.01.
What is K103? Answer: 0.96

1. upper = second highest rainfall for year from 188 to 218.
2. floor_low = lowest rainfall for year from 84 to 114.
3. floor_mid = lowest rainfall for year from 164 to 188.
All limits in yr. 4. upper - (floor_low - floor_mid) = 6.3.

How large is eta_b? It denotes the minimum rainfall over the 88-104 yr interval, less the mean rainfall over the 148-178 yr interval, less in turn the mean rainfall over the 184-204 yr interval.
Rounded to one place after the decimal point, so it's -5.9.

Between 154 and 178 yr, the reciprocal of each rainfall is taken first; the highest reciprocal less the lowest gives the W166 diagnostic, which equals 0.041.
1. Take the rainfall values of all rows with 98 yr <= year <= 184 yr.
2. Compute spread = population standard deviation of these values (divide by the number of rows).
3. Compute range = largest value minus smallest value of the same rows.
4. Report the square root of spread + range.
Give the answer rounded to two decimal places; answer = 1.23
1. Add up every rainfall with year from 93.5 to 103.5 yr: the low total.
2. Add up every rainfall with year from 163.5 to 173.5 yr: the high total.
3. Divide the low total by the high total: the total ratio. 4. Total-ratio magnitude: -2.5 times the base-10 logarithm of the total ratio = 0.01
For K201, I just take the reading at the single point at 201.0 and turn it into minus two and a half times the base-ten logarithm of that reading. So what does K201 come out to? -1.75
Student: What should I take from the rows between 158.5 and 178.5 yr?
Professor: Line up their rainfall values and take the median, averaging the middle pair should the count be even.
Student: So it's 5.30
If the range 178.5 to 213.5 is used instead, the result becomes 5.35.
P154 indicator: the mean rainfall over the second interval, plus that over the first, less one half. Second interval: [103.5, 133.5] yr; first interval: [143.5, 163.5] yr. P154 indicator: 9.7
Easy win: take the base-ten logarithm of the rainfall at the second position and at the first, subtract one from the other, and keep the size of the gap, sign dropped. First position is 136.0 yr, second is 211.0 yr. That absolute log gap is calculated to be 0.18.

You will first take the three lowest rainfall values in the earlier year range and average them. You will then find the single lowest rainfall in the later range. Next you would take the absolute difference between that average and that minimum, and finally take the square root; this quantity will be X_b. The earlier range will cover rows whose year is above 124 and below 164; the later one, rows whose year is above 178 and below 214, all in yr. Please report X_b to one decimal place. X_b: 1.1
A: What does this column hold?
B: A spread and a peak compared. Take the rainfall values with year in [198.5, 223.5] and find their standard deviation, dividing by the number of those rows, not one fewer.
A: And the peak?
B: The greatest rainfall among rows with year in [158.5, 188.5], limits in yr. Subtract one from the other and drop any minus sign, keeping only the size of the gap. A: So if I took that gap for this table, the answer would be 4.92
